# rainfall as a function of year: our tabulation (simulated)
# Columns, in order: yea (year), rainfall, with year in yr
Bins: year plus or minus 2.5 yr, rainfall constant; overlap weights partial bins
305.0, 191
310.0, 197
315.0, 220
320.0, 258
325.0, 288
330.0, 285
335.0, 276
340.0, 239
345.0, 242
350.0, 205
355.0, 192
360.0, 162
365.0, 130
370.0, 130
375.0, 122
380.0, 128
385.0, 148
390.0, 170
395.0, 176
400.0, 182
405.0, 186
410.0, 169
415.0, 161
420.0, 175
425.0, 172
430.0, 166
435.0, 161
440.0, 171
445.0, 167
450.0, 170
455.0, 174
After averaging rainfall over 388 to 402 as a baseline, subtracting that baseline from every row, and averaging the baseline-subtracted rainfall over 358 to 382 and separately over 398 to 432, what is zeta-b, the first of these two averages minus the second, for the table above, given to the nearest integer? -39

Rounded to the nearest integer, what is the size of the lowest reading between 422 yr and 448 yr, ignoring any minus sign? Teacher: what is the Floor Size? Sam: 161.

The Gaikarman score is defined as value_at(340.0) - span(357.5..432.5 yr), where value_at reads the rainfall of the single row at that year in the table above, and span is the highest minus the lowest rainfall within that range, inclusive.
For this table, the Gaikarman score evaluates 175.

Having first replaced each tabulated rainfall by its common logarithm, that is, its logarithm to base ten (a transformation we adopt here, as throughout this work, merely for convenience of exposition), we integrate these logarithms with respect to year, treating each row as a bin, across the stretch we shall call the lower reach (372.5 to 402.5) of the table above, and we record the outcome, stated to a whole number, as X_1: 65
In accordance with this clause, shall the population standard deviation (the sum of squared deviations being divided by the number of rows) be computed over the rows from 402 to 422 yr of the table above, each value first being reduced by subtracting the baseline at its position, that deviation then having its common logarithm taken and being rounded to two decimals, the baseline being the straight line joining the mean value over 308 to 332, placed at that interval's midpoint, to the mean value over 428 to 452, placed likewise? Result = 0.90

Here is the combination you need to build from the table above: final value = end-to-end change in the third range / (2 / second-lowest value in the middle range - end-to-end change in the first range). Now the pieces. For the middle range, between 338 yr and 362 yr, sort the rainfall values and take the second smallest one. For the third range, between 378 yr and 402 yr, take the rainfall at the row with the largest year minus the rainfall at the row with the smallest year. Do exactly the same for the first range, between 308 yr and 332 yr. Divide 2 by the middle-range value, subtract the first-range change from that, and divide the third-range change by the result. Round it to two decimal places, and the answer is -0.61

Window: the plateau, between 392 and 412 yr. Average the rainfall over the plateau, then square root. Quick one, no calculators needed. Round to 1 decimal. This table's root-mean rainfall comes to 13.4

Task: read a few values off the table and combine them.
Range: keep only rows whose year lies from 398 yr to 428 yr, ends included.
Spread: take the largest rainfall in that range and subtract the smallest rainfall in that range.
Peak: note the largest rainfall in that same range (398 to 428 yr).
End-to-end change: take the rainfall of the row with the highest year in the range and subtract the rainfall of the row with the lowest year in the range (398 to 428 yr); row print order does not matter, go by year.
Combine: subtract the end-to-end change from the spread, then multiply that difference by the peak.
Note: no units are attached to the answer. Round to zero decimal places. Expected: 6510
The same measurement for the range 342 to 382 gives 56628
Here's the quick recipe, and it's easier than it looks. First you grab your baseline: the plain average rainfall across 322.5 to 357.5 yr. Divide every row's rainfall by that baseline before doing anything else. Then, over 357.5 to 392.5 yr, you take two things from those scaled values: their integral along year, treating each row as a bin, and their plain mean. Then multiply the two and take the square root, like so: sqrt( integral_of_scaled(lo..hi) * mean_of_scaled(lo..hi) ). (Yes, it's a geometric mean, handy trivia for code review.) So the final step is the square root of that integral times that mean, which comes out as 3.39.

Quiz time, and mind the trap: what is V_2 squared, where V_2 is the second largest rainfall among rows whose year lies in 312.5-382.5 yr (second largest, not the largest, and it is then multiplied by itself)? 81225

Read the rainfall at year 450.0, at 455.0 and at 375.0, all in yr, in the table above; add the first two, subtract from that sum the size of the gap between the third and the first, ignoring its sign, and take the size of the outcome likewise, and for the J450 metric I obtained 296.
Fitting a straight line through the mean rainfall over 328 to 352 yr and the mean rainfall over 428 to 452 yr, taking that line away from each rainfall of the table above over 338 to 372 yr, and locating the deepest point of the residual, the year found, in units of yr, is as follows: 365.0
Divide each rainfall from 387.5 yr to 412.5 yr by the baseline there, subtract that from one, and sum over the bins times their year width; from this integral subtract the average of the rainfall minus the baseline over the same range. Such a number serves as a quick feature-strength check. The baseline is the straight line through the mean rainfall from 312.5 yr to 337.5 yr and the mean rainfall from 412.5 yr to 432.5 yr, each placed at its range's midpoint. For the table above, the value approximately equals 16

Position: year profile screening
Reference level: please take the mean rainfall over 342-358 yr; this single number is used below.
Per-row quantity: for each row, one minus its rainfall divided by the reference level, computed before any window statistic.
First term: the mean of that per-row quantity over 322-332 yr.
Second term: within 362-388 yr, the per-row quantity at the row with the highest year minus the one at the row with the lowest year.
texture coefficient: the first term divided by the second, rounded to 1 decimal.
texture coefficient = 4.1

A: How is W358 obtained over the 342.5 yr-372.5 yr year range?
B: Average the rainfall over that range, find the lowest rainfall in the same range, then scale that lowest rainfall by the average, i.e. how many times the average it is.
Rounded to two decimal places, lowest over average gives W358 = 0.74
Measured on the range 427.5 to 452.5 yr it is 0.96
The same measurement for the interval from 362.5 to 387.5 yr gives 0.93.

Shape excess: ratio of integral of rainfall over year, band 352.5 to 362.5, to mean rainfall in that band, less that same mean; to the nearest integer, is -167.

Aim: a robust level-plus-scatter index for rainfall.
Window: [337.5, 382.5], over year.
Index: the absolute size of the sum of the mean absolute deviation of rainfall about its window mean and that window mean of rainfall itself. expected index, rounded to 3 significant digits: 214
